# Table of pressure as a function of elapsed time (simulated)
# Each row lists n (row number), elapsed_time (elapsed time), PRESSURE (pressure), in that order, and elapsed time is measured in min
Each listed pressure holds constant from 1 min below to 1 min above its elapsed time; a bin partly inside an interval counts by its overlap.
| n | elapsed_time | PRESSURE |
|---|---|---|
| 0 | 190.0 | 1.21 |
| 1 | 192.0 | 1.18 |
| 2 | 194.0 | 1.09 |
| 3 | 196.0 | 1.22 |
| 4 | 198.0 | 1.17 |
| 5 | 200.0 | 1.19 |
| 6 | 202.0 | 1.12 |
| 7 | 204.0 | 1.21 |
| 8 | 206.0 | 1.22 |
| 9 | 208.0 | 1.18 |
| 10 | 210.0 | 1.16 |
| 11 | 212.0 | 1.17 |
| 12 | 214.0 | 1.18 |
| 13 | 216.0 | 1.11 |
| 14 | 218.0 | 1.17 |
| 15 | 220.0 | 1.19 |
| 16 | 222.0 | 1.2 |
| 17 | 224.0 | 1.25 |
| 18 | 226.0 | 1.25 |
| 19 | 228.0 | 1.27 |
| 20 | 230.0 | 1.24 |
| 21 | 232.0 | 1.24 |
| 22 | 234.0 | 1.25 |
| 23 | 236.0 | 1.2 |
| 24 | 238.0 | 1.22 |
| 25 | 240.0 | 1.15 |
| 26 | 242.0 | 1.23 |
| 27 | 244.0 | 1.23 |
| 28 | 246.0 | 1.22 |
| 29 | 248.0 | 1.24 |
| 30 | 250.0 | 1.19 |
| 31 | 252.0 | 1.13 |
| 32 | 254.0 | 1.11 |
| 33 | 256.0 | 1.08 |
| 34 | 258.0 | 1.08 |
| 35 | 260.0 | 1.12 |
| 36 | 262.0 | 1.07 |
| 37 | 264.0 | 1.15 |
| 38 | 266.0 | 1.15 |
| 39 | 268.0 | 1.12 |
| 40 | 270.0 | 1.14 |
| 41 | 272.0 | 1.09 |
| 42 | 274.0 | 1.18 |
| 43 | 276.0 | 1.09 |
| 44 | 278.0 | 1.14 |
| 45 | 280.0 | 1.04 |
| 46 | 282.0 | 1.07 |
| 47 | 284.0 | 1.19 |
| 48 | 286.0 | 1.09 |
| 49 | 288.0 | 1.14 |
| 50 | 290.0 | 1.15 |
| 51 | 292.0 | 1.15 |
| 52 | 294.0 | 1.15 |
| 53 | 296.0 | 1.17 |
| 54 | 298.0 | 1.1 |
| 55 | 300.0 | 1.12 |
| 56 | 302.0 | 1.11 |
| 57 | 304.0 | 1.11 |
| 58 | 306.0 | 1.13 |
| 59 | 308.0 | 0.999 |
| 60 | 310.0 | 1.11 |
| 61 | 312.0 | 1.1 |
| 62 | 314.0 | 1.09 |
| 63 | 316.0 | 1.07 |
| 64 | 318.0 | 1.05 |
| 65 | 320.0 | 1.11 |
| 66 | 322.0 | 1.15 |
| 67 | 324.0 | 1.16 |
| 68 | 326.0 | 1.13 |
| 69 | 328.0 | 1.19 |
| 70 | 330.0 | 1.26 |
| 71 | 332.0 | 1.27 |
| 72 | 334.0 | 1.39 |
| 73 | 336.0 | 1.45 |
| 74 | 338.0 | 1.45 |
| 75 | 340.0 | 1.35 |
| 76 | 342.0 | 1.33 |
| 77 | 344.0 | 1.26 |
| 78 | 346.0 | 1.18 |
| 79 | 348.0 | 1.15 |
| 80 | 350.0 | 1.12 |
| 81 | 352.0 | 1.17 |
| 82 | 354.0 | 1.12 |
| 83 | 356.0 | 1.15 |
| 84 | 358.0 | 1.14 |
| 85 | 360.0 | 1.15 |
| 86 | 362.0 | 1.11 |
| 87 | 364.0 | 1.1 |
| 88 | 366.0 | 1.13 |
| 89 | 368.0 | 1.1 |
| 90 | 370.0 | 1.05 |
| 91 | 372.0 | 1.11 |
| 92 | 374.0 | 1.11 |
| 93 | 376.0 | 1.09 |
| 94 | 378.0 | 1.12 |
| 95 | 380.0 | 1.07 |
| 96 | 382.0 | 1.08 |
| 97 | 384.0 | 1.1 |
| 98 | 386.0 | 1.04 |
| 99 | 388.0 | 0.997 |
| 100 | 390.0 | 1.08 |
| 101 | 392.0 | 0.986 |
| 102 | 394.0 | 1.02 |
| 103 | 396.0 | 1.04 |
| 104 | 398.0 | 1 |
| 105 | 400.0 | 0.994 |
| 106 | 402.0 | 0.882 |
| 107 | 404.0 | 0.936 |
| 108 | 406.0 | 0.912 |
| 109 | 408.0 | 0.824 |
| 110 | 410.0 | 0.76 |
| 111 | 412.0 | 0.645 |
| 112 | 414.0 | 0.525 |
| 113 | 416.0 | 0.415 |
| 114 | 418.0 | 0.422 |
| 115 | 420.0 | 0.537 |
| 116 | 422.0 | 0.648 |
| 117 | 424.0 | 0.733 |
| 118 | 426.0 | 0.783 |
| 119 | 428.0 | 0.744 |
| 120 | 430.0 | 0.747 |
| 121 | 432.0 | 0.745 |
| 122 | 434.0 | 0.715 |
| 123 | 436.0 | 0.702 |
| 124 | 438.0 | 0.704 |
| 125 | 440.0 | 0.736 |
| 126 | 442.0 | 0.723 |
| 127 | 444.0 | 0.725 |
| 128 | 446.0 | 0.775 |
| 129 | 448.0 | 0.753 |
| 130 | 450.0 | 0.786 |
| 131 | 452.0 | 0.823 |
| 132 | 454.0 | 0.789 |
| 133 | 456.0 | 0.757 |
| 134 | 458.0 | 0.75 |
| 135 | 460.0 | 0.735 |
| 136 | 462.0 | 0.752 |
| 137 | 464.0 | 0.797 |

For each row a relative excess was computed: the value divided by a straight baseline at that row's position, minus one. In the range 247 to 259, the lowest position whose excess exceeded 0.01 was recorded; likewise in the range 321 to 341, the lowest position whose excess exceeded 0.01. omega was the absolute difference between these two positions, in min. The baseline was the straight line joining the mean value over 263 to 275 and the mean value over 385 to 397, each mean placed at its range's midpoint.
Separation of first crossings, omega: 74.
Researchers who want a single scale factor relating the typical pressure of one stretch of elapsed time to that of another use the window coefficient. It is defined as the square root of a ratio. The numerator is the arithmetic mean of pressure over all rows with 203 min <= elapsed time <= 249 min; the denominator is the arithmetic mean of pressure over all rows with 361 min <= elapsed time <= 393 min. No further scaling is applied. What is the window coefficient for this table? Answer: 1.06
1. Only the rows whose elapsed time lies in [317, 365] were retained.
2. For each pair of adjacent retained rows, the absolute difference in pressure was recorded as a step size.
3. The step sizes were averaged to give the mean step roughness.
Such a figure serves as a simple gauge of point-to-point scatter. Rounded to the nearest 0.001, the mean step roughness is 0.043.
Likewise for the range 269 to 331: 0.047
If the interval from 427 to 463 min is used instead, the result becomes 0.020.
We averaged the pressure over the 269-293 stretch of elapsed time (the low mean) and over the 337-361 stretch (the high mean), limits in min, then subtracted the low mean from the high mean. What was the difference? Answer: 0.09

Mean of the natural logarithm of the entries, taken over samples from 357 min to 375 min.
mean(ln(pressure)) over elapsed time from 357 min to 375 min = 0.11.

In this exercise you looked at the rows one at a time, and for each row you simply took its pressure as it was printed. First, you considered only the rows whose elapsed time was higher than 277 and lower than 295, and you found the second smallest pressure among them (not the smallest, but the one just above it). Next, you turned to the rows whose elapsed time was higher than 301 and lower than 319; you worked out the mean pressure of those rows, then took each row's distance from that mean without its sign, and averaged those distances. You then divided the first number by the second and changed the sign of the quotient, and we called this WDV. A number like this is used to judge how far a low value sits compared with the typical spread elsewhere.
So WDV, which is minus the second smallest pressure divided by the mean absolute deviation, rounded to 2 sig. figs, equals -35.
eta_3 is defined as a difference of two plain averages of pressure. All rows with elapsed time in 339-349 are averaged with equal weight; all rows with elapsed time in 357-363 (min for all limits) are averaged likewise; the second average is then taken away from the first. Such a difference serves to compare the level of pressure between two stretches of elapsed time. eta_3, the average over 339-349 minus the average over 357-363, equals 0.12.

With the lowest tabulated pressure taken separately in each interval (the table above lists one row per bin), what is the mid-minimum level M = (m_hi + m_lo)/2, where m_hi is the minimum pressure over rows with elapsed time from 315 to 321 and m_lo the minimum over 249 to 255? 1.08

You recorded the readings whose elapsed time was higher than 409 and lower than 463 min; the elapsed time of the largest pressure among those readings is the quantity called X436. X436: 452.0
